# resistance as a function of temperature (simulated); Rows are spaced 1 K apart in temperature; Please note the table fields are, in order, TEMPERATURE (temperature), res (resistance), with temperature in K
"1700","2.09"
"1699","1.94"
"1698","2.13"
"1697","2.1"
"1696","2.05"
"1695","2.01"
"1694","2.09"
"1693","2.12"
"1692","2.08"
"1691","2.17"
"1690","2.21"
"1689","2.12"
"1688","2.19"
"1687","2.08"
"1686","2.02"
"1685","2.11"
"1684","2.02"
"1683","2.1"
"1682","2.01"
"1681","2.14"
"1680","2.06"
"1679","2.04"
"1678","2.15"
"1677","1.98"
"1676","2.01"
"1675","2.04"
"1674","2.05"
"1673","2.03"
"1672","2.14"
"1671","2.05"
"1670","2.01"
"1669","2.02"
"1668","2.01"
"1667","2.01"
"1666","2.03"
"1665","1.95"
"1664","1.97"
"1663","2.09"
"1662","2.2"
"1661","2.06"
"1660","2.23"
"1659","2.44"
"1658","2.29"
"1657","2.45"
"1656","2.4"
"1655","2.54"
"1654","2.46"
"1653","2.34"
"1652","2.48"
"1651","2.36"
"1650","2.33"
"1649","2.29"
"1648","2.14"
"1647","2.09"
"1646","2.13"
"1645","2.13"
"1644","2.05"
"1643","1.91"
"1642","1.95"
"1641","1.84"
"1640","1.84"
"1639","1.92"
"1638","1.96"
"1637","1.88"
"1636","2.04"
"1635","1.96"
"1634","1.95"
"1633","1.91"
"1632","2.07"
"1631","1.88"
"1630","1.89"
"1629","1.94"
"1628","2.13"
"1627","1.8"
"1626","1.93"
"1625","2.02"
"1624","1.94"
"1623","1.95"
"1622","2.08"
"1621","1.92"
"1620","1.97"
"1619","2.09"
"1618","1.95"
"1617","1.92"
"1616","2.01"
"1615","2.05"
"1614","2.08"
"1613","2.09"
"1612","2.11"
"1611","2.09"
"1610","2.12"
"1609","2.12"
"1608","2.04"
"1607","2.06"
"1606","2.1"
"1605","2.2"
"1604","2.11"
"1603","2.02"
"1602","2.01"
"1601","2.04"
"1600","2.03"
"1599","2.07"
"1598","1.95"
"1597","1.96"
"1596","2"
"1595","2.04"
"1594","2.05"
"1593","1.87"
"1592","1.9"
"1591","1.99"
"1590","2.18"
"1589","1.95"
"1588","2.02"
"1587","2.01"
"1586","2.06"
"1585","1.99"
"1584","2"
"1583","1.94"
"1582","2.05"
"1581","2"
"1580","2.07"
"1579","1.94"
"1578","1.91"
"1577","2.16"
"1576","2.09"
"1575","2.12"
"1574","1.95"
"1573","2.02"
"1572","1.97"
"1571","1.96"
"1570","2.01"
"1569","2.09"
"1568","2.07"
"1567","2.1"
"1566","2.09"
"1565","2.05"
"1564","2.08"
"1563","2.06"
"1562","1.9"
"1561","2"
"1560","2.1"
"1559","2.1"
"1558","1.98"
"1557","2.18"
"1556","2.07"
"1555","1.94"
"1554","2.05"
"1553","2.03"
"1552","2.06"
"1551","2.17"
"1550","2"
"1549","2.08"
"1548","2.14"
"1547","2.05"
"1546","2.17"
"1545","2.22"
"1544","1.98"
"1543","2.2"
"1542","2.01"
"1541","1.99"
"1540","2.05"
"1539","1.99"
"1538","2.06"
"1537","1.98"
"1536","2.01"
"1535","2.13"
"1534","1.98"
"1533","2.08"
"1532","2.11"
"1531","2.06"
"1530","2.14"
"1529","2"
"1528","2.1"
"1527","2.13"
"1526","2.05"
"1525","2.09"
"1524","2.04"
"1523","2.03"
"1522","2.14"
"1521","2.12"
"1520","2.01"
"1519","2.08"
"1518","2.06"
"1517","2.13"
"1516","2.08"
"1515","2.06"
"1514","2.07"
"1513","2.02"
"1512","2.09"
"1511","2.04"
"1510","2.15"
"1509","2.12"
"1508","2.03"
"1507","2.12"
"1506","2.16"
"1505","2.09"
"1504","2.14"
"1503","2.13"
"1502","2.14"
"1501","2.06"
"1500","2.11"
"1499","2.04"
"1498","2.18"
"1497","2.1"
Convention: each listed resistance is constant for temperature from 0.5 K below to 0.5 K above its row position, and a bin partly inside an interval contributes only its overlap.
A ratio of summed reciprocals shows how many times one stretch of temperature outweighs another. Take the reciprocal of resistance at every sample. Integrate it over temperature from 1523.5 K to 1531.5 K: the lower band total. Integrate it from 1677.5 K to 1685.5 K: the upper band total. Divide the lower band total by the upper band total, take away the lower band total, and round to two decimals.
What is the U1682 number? -2.85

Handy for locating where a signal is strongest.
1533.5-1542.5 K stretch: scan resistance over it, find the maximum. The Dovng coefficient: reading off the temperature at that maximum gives 1535 K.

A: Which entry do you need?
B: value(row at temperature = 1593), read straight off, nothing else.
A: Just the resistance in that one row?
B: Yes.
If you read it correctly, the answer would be 1.87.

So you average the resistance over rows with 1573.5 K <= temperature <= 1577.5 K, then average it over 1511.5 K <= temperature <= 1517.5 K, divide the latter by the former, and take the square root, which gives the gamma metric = 1.00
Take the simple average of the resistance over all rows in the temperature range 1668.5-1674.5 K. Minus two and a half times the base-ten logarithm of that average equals -0.779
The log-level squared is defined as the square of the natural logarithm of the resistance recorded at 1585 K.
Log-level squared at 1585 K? 0.474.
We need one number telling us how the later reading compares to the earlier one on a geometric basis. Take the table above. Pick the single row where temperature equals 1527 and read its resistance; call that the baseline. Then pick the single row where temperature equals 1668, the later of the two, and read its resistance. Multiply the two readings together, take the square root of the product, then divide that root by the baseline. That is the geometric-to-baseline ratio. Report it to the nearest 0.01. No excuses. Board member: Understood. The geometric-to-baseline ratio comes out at 0.97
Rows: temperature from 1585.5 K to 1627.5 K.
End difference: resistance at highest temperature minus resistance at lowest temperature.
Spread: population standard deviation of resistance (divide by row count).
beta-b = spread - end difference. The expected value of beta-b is 0.34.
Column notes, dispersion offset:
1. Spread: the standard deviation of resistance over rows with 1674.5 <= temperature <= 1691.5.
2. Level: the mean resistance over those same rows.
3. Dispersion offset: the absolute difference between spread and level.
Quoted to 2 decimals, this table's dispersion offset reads 2.02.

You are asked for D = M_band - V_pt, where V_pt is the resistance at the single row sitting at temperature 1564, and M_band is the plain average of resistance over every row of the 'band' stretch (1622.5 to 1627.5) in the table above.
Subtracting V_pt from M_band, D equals -0.15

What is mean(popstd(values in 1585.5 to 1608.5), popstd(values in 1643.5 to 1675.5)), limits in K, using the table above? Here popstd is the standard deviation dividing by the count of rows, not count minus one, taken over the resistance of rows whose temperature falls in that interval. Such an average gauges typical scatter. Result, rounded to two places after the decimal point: 0.12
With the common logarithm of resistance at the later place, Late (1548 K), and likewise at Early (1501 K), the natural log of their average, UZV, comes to -1.13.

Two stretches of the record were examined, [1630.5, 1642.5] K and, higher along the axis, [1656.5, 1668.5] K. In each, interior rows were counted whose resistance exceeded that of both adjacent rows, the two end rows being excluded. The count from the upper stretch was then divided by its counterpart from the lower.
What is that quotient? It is 1.0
